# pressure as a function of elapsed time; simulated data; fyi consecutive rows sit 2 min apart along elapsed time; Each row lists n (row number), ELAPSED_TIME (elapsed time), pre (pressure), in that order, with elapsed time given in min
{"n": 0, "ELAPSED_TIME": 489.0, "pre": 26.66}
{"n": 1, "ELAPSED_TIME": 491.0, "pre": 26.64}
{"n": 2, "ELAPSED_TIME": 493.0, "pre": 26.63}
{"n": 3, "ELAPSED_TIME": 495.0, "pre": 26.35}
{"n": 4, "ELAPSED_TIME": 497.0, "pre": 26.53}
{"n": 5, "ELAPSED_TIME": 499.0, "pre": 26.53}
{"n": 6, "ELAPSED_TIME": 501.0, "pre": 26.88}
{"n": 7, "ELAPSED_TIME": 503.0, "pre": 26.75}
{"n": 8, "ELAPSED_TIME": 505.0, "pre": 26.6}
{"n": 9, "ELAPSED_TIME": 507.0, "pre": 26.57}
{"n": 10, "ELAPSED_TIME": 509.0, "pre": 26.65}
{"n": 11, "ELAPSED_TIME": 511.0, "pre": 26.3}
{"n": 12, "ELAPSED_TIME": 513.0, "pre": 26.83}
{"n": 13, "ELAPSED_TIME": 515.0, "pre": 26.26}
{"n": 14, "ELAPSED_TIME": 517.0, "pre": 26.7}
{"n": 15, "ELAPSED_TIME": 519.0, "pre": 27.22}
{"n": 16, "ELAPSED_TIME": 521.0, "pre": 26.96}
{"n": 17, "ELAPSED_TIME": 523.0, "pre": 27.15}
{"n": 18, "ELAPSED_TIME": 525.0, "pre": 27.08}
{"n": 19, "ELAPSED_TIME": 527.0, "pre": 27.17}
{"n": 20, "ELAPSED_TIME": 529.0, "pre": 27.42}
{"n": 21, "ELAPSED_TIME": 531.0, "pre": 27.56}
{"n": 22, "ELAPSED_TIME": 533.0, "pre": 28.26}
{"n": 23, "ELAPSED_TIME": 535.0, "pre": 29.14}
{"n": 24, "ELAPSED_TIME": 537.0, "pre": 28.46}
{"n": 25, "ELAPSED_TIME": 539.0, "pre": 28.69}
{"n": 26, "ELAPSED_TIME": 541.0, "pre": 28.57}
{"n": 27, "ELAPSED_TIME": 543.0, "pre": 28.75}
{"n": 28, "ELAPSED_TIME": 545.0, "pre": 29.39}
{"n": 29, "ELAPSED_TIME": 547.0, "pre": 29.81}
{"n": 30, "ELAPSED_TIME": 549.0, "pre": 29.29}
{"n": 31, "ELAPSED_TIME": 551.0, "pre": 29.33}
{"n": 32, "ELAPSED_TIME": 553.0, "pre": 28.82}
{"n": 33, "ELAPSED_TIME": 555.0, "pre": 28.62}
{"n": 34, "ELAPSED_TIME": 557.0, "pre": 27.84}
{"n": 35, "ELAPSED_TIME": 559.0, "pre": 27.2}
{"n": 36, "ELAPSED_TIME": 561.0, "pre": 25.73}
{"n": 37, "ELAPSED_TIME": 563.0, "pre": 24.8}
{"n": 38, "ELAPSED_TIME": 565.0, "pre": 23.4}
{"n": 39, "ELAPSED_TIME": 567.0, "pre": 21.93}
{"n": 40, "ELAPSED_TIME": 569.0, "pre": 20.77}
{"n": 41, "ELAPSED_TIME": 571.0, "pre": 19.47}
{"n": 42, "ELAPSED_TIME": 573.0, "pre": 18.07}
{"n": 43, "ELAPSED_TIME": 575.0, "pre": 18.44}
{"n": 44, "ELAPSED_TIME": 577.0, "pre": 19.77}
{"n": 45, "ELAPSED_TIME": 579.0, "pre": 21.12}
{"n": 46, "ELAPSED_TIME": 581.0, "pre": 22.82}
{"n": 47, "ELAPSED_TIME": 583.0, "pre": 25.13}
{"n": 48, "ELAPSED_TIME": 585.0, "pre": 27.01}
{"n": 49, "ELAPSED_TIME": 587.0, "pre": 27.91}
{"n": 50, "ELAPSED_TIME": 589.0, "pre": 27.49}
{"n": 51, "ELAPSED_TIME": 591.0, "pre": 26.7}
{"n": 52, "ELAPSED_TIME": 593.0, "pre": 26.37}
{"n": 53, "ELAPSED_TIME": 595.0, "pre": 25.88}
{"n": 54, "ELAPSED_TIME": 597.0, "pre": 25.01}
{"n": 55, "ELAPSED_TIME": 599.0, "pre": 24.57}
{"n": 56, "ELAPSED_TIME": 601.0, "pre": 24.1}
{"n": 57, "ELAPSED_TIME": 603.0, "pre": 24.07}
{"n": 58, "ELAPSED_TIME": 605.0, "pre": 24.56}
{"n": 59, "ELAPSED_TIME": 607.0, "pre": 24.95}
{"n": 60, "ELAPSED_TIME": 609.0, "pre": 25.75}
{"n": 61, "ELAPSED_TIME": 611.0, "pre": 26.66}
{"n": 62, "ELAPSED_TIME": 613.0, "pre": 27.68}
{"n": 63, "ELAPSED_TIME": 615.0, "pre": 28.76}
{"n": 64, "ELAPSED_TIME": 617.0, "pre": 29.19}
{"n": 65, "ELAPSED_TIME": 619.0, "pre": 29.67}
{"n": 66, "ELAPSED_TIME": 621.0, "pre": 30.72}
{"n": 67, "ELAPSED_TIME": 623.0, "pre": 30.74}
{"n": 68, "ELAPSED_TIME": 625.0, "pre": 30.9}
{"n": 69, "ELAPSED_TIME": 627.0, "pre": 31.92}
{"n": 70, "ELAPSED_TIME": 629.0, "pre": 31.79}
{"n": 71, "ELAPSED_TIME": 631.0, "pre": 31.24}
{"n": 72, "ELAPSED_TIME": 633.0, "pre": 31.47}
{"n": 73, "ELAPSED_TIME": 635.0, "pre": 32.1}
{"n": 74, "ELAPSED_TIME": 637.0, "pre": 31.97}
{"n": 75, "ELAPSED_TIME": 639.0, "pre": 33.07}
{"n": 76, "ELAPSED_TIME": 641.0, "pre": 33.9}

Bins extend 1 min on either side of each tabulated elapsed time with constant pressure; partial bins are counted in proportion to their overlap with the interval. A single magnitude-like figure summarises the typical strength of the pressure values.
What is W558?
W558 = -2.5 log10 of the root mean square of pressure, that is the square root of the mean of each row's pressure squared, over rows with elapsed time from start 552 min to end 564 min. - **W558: -3.59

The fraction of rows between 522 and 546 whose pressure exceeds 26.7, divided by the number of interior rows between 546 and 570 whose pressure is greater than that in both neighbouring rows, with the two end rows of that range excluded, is 1.00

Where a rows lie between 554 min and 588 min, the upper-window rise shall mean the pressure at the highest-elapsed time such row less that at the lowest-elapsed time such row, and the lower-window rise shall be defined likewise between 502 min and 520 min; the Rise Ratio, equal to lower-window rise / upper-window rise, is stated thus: -0.7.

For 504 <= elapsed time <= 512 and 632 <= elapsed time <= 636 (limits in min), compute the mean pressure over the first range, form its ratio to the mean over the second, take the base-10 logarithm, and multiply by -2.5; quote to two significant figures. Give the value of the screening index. 0.20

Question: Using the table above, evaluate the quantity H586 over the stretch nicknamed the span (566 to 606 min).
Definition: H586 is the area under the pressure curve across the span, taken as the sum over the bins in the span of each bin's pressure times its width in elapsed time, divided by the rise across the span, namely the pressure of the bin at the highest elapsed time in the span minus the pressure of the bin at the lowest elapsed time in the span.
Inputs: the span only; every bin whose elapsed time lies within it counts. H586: 358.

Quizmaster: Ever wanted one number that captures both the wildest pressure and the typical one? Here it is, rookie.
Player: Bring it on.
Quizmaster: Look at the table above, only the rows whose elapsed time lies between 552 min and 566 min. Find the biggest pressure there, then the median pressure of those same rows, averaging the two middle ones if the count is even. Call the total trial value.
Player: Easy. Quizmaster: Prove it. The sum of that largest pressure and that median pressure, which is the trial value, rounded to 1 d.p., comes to 56.0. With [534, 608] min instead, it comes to 55.7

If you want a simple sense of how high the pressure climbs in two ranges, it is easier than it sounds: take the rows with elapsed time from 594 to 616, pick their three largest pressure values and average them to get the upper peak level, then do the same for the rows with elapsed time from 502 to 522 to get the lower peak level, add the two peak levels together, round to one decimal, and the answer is 54.7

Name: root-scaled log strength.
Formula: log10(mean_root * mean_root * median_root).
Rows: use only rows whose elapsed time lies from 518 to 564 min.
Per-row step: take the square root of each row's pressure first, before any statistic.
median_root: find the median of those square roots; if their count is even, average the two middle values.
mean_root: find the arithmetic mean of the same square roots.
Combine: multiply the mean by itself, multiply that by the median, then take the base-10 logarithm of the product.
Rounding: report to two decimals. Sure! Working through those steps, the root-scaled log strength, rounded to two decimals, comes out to 2.17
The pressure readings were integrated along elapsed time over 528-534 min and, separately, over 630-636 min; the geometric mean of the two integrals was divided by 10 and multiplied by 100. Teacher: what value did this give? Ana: 1777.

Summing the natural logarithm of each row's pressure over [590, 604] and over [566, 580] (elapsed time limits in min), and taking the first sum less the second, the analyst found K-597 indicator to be 1.7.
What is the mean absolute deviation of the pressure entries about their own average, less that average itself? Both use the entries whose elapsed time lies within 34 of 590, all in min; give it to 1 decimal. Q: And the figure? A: -22.5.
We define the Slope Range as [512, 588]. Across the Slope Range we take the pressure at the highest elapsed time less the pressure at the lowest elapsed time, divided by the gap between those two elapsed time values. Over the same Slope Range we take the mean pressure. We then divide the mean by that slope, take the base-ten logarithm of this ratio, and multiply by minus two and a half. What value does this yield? -8.1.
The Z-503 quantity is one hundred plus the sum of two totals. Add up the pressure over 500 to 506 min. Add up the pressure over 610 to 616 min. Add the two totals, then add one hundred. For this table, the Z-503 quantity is 263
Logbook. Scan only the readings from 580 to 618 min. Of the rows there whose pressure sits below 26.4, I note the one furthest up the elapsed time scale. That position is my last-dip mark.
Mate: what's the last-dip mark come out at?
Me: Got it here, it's 609.0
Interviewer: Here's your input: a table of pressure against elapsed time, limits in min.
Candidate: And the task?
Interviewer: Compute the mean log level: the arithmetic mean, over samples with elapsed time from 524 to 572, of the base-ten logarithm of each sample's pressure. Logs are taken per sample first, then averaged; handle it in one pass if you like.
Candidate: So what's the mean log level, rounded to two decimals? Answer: 1.43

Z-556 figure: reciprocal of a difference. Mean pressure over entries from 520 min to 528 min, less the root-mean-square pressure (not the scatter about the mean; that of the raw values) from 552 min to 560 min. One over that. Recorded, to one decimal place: -1.0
